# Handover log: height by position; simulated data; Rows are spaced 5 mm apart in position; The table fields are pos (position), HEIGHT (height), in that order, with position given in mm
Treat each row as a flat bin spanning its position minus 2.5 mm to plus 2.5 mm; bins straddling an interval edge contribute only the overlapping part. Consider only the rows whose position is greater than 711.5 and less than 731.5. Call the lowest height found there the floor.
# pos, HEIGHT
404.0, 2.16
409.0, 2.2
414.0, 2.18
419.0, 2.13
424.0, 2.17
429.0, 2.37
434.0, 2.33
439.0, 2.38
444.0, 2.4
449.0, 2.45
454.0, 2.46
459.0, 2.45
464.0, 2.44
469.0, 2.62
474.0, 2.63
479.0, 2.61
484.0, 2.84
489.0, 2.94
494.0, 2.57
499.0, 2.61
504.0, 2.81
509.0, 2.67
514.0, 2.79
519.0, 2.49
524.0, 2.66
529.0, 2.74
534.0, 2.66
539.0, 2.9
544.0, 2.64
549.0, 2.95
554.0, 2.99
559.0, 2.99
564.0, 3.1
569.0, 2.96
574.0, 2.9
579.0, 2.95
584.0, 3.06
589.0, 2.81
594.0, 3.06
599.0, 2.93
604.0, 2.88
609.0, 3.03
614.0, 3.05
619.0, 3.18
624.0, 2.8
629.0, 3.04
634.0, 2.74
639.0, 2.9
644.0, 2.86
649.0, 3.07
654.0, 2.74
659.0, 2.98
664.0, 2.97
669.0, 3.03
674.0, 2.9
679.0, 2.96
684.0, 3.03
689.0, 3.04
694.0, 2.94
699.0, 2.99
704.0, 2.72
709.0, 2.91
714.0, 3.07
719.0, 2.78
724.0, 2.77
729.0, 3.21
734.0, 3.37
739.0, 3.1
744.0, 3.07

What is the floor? 2.77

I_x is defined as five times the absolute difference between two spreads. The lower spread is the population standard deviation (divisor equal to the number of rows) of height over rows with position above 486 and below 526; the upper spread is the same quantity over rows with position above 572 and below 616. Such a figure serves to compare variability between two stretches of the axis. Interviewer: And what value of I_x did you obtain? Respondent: 0.25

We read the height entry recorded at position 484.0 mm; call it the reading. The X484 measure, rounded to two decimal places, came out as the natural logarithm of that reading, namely 1.04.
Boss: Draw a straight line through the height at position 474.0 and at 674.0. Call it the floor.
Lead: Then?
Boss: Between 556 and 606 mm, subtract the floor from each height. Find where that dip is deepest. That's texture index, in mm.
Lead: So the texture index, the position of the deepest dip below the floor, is 589.0 mm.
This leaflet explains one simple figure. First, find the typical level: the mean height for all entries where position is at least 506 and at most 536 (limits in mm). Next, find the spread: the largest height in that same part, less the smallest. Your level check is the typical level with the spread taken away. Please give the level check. 2.37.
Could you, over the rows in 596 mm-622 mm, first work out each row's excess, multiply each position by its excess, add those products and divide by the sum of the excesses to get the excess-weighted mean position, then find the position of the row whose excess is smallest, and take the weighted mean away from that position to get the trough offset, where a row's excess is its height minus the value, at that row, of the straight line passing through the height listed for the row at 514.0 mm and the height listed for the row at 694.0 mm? -9.3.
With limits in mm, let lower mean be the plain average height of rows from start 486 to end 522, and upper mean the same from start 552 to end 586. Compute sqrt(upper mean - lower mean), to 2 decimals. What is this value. 0.54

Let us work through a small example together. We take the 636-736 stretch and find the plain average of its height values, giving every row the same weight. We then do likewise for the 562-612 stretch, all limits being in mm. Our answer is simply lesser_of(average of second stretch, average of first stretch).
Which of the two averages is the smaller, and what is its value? 2.96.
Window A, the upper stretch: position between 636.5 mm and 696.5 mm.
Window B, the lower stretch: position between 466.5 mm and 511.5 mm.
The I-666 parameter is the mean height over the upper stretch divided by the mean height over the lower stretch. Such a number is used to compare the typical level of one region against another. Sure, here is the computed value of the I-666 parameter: 1.09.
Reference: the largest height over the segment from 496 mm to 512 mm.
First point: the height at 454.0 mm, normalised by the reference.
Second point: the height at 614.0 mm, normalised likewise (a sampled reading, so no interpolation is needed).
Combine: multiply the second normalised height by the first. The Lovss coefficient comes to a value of 0.95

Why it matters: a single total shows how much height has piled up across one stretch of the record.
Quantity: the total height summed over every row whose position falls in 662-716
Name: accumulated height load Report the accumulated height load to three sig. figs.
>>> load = 32.6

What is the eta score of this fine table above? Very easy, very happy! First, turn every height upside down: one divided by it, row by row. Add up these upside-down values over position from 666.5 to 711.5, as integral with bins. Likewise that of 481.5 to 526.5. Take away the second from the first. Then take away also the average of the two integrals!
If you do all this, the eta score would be -17.3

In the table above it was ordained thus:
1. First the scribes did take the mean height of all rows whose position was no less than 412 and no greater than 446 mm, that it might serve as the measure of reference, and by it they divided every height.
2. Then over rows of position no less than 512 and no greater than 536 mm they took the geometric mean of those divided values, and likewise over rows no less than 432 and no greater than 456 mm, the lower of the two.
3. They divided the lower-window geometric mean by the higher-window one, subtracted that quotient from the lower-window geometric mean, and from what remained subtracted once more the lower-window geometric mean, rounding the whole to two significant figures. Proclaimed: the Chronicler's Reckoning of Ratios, -0.90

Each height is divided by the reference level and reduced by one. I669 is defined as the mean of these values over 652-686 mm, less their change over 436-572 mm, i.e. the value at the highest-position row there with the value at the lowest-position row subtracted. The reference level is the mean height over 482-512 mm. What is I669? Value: -0.14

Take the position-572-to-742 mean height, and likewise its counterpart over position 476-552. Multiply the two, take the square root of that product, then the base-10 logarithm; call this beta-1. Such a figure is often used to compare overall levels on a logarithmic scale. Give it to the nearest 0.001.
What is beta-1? 0.454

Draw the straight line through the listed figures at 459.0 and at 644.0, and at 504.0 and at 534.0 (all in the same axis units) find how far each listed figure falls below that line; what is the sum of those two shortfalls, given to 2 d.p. -0.30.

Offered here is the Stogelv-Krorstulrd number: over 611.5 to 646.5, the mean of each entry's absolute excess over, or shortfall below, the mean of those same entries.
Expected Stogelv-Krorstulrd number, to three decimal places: 0.130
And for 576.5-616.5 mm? 0.079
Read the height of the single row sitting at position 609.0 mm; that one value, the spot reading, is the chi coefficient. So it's 3.03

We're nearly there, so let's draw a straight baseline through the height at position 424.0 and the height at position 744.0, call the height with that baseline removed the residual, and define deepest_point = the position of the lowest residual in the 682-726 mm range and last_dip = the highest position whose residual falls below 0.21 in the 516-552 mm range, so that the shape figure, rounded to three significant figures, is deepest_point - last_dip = 180 mm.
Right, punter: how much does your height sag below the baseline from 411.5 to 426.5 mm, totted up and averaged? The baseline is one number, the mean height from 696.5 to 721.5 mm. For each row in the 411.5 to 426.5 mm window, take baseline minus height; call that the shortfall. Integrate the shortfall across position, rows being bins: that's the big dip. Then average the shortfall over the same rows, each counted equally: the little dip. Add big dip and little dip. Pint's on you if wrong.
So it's 12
